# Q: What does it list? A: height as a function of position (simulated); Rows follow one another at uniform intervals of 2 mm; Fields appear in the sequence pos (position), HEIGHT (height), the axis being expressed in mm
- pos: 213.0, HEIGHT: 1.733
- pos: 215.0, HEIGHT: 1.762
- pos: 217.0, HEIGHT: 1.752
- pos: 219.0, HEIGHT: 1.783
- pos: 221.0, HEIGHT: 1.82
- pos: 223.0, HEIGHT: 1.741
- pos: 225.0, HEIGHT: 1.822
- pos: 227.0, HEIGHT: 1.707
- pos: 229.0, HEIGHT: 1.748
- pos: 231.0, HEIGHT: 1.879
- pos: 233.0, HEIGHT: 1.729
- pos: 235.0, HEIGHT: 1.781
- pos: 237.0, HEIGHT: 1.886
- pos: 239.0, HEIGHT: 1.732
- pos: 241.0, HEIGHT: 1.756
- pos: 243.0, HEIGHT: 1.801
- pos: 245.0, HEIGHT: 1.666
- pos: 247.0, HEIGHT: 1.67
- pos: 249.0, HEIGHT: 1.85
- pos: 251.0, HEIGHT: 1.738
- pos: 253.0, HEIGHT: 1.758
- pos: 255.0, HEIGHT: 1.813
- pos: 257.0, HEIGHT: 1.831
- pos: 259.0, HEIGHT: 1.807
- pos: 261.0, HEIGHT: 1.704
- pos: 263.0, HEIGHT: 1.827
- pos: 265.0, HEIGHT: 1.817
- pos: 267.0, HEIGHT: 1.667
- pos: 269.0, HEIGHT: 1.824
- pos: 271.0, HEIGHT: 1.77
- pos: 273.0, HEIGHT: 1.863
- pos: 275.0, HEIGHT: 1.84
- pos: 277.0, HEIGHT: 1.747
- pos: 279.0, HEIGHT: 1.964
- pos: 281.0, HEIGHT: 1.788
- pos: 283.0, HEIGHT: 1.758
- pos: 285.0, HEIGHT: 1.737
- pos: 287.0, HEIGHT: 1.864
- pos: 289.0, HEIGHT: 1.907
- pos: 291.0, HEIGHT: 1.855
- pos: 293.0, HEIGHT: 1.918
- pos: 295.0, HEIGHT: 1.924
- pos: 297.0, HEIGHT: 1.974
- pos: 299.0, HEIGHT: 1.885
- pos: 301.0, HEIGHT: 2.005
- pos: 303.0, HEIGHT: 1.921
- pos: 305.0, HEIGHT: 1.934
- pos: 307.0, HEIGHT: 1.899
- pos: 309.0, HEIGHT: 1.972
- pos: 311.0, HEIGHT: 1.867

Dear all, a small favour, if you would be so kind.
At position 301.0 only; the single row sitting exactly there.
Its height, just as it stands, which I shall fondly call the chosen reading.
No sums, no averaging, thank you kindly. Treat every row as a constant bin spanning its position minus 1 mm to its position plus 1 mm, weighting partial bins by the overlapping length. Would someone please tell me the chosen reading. 2.005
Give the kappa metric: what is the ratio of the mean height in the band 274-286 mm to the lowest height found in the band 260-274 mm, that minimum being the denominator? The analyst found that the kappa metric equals 1.08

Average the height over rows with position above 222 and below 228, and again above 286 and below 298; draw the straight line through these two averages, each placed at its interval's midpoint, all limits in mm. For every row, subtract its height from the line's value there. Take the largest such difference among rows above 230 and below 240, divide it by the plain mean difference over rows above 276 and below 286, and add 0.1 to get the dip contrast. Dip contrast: 0.77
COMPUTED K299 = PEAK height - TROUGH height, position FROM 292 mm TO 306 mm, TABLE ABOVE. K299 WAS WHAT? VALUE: 0.12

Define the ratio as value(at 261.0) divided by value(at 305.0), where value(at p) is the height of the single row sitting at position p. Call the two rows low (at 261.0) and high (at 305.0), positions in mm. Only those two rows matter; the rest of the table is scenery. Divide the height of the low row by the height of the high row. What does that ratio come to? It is 0.88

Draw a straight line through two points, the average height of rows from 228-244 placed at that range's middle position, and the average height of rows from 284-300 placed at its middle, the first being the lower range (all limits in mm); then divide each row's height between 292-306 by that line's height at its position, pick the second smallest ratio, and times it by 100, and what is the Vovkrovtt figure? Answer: 101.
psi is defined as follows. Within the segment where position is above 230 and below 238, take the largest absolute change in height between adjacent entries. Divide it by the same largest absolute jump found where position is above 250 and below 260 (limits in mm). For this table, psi 2.7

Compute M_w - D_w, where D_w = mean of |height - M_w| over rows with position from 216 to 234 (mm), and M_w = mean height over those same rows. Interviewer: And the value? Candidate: 1.73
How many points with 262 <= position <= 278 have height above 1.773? 5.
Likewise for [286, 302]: 8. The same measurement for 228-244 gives 4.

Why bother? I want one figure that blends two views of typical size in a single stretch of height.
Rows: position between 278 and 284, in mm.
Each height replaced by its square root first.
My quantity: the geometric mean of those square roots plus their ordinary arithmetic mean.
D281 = 2.71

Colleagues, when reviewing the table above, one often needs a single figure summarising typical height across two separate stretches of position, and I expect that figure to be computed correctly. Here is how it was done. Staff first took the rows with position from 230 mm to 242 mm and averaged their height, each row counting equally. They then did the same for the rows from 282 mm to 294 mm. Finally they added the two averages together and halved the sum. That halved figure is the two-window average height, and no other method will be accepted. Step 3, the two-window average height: 1.817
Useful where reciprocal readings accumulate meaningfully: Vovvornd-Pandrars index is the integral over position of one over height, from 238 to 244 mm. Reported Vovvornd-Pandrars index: 3.40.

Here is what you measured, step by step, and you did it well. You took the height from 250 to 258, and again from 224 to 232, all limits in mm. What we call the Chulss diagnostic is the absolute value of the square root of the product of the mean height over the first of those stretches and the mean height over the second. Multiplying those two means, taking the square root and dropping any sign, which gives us 1.79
